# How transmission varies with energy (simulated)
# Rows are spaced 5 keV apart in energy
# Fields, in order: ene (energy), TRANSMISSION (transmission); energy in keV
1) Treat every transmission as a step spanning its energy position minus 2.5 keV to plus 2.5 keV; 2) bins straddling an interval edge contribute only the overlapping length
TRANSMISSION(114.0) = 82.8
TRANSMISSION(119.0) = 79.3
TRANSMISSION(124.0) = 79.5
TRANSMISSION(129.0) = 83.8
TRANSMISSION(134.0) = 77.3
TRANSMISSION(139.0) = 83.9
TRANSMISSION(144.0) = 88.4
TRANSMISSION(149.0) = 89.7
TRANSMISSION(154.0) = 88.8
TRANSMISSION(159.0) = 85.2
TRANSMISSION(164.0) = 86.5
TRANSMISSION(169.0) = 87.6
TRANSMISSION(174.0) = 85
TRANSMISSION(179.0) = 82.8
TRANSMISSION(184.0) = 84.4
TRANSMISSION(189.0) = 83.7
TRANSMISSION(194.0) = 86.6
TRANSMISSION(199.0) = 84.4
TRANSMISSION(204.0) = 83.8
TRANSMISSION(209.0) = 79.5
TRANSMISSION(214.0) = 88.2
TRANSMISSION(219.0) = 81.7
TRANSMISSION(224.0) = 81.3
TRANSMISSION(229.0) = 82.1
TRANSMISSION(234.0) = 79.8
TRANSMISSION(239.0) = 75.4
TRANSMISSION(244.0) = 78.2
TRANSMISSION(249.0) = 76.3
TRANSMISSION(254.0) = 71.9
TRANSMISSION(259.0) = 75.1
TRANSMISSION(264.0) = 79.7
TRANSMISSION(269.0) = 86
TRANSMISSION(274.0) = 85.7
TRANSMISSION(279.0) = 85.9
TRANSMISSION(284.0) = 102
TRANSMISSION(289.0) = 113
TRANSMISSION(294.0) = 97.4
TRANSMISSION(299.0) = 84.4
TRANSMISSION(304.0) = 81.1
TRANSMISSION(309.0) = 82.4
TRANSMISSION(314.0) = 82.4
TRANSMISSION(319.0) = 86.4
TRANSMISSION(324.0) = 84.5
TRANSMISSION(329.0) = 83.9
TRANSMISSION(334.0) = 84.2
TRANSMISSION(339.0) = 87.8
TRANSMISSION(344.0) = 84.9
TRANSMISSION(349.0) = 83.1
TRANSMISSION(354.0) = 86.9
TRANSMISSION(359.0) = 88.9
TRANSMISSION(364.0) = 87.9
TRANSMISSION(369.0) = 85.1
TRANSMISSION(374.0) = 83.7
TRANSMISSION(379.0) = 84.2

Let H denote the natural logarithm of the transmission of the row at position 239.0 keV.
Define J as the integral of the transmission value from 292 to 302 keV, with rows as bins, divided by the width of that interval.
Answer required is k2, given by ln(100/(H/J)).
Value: 7.642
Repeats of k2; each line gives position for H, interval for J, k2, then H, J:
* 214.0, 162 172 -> 7.571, 4.48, 87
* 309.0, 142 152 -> 7.610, 4.41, 89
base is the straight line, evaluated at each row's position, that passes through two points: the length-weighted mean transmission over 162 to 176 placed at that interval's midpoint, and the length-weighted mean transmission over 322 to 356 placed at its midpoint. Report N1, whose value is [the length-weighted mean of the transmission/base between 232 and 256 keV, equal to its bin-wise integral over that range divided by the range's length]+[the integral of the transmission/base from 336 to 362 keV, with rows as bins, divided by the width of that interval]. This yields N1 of 1.91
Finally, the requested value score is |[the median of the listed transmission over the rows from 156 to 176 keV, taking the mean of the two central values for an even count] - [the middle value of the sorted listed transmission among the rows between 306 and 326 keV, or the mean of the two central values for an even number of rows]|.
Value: 2.4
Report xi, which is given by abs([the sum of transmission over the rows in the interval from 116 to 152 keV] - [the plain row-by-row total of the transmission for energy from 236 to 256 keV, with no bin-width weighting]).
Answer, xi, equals 280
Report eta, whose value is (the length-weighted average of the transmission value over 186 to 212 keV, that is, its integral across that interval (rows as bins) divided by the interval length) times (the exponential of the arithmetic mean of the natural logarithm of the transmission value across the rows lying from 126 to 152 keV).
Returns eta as 7073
